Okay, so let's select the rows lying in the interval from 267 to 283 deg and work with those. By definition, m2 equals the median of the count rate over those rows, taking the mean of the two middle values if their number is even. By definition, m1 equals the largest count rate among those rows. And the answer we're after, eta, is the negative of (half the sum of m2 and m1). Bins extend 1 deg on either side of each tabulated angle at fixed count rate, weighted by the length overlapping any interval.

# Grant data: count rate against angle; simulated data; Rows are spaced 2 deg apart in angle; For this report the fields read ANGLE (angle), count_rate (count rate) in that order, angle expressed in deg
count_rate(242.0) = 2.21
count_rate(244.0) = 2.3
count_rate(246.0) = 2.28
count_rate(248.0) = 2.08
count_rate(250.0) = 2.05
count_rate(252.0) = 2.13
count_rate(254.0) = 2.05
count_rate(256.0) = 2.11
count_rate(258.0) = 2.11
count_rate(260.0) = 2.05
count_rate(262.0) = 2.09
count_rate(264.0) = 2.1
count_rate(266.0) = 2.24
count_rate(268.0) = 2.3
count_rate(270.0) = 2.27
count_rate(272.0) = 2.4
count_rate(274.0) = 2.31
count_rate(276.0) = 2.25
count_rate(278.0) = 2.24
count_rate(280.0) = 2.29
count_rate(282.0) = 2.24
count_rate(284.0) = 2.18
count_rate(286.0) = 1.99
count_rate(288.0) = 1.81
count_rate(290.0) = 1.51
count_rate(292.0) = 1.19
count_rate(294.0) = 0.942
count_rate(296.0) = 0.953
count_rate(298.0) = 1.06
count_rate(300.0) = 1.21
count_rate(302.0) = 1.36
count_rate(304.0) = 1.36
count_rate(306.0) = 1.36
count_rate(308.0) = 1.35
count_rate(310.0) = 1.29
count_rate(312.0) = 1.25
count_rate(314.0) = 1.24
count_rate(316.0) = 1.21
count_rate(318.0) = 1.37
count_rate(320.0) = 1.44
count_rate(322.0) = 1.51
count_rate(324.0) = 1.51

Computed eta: -2.34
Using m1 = 2.4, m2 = 2.28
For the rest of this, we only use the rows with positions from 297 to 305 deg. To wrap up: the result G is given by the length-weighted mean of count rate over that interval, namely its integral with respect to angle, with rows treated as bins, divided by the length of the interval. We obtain 1.2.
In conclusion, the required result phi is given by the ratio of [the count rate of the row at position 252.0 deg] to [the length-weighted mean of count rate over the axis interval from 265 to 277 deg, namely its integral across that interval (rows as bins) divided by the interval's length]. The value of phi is 0.93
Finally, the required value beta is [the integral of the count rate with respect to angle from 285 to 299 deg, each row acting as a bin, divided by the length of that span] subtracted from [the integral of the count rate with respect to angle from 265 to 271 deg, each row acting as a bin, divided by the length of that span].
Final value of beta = 0.92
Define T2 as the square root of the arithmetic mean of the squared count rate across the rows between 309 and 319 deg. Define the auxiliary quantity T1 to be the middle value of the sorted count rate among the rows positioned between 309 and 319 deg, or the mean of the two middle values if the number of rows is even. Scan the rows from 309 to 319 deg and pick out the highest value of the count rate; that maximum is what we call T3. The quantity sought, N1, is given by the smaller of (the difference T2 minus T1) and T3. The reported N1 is 0.023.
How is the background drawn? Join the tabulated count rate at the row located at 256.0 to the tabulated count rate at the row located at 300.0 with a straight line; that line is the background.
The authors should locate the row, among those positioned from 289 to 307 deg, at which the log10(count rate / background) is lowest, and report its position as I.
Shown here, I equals 294.0 deg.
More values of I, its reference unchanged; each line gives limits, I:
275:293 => 292.0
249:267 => 250.0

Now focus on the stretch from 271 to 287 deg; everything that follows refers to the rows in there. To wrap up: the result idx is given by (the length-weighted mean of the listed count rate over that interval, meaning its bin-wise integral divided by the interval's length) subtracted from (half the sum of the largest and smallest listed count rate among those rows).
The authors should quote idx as -0.04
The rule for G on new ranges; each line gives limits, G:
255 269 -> 2.1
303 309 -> 1.4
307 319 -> 1.3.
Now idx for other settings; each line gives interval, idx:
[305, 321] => 0.01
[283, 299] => 0.11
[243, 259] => 0.04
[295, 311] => -0.09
